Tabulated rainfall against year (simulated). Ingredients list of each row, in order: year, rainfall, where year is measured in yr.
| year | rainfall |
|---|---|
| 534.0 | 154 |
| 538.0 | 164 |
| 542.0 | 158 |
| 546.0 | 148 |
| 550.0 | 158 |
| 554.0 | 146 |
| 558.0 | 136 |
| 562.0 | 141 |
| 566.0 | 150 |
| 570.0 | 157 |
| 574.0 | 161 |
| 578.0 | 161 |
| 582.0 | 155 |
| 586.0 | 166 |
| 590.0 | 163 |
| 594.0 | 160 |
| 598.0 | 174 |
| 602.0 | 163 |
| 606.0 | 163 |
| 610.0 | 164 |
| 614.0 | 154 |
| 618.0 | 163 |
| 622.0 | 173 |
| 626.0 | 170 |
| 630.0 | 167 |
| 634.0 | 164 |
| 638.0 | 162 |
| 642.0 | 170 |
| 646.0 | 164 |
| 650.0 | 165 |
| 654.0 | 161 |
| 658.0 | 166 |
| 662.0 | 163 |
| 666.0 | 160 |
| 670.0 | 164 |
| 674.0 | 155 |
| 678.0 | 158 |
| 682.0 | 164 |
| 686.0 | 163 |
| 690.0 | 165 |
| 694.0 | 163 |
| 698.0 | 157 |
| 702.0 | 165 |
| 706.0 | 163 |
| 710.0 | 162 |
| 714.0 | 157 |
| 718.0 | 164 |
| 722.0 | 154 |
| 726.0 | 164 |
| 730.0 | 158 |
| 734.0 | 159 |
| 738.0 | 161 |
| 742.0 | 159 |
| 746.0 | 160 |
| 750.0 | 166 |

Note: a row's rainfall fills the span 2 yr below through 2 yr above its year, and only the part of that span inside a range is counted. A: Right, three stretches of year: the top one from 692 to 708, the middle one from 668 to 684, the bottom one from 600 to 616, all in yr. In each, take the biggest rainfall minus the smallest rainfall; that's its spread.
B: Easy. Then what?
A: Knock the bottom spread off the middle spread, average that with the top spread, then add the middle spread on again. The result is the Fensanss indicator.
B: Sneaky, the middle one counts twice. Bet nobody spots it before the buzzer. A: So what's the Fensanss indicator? 12.5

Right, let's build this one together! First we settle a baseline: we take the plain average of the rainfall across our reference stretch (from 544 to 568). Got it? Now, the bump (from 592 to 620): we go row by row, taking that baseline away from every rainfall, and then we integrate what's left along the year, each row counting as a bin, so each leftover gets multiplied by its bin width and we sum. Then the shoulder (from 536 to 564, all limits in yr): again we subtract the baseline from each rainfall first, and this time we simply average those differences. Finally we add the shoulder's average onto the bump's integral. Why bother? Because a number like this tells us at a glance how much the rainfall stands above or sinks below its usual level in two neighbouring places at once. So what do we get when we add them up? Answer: 466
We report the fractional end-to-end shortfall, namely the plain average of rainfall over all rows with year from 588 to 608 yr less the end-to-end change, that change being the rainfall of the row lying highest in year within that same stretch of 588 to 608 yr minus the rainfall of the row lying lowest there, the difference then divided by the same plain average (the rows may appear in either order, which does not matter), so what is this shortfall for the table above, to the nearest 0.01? 1.00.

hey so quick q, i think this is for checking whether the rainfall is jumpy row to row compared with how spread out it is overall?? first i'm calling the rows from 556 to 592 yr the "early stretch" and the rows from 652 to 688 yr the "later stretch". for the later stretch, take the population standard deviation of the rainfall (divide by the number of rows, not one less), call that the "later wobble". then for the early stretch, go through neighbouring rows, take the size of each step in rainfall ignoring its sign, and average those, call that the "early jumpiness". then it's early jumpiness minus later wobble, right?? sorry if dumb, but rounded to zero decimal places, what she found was 2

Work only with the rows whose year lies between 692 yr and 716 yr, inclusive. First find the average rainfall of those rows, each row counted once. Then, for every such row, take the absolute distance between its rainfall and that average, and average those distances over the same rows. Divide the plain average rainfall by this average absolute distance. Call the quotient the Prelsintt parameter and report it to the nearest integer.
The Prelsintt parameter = 58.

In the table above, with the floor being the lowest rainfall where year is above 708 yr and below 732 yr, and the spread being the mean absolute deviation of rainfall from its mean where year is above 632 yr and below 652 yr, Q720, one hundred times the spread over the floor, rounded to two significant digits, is 1.3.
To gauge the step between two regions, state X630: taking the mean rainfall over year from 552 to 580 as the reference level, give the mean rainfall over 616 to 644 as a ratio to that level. 1.11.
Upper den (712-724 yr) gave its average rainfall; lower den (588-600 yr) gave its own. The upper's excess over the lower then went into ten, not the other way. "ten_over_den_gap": -1.4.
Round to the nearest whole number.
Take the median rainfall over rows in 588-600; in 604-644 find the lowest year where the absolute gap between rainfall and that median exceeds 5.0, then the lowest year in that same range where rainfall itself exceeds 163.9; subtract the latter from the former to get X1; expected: 4 yr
